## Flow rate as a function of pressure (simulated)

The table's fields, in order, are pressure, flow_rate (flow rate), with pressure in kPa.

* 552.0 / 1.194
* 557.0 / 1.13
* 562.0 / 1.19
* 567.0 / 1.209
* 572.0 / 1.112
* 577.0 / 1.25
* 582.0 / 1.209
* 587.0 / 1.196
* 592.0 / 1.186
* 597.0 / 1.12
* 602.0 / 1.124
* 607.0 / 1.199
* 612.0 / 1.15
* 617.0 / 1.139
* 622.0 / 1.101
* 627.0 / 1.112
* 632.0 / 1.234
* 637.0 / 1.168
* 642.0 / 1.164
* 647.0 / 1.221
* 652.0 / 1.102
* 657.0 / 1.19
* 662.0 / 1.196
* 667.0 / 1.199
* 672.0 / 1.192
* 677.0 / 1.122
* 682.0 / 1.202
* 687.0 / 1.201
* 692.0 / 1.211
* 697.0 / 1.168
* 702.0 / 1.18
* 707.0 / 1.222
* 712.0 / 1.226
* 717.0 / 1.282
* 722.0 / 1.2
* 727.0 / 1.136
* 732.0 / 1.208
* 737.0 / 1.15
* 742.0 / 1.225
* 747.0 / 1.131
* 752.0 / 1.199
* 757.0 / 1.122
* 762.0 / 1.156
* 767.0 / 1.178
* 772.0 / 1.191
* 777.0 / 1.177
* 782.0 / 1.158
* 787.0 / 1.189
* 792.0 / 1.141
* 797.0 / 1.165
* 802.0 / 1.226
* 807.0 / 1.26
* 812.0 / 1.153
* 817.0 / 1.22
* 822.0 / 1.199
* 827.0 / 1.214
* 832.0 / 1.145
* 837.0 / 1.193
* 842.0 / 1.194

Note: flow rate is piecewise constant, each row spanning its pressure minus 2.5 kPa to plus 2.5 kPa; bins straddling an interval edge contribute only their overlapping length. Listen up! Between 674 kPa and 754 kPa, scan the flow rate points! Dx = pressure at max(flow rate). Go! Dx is 717.0 kPa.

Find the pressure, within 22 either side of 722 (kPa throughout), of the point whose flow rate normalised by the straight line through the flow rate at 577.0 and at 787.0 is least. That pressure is 727.0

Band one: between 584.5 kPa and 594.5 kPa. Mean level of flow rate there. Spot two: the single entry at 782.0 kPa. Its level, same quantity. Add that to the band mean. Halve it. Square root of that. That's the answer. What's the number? 1.08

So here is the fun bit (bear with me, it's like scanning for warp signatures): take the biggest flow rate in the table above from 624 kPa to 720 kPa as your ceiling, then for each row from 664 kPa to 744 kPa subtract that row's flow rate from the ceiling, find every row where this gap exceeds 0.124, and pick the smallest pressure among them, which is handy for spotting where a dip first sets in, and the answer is 677.0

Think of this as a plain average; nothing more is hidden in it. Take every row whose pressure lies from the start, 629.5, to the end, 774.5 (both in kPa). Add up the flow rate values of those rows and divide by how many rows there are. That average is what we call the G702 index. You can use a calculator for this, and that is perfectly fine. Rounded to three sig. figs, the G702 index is 1.19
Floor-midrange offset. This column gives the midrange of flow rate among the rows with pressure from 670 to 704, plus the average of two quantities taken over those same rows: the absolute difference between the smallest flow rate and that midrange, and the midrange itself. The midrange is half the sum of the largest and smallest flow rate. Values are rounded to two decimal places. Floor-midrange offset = 1.77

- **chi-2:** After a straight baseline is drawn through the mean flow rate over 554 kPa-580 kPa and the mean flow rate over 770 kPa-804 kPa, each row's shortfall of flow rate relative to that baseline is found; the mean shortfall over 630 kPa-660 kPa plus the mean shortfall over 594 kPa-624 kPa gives 0.04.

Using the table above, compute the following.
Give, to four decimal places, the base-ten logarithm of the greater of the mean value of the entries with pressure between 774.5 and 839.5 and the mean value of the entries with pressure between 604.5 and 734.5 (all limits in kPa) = 0.0747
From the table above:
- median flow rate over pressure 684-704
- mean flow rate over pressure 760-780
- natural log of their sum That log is 0.861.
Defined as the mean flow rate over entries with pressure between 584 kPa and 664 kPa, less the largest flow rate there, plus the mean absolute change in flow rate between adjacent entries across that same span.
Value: -0.023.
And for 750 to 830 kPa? -0.037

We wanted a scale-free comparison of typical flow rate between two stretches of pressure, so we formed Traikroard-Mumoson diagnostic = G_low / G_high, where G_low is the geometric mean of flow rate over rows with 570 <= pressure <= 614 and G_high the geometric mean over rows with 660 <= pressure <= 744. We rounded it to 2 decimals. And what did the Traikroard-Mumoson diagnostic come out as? 0.98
